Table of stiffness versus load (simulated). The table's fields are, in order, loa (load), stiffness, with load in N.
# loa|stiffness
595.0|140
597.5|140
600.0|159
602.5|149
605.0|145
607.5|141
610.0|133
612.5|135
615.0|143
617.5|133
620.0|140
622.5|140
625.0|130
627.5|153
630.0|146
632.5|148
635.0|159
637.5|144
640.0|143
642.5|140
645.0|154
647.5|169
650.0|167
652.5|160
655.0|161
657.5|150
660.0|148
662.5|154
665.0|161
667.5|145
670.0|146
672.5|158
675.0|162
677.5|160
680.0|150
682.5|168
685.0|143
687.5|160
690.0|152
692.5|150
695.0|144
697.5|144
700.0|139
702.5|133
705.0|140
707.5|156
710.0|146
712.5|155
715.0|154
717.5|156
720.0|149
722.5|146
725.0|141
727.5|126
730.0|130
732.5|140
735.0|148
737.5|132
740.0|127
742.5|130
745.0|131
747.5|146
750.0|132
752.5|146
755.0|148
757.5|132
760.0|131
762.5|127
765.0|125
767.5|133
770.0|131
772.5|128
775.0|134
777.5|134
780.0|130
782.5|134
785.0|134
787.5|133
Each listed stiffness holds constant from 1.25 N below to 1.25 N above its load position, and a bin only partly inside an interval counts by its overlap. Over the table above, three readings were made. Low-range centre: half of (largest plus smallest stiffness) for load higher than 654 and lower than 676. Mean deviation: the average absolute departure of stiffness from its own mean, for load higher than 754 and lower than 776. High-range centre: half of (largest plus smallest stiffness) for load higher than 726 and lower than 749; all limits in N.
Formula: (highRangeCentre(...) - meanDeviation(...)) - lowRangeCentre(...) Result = -20.6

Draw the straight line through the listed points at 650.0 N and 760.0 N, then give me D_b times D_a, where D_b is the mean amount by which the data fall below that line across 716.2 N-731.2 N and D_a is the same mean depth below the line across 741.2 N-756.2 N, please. -6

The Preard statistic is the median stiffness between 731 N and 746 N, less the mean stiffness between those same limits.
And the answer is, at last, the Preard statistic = -3.2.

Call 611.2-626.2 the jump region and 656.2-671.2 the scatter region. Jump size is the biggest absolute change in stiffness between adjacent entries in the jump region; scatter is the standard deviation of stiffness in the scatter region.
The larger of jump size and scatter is 10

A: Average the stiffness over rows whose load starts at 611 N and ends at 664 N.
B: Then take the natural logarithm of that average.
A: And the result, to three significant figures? 5.00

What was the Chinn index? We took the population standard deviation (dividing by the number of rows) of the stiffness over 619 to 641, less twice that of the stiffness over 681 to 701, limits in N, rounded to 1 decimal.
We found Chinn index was -10.5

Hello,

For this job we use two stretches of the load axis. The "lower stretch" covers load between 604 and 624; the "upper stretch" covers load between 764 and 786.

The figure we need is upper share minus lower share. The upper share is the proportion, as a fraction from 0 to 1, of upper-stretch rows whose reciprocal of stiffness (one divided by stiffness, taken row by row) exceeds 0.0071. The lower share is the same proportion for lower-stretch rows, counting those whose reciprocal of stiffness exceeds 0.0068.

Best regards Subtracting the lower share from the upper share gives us 0.0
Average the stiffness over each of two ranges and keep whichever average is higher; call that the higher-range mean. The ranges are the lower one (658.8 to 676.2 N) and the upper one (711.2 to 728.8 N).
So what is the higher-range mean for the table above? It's 153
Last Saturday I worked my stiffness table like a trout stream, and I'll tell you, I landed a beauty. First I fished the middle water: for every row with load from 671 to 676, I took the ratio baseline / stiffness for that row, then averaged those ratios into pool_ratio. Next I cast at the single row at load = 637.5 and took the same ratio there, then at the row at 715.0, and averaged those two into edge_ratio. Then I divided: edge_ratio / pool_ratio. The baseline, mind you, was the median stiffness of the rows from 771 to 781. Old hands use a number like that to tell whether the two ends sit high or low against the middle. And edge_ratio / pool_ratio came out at 1.07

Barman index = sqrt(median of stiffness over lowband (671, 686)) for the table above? 12.6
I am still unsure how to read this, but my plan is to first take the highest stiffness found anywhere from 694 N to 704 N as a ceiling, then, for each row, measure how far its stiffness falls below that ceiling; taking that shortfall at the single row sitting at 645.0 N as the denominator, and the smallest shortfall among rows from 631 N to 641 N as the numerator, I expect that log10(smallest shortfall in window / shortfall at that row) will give 0.18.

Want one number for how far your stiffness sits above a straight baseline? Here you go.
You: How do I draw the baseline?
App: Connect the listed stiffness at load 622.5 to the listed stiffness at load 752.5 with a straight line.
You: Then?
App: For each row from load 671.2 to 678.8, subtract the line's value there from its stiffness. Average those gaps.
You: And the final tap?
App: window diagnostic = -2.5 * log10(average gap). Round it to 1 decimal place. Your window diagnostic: -3.1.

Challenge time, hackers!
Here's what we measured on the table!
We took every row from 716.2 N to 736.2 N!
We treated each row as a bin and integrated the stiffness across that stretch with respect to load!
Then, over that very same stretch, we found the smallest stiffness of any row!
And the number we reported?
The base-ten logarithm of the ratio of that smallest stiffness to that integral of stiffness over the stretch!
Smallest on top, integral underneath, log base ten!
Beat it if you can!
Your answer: -1.353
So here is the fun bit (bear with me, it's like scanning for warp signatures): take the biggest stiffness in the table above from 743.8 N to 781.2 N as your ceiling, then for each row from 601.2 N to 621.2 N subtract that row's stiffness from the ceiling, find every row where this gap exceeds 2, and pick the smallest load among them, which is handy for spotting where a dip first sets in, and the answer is 605.0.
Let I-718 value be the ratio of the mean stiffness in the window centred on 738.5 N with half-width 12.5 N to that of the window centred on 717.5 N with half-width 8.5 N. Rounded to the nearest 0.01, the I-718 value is 0.90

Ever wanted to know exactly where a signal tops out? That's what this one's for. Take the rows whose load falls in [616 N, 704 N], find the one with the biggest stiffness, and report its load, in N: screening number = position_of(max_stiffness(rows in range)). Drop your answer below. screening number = 647.5 N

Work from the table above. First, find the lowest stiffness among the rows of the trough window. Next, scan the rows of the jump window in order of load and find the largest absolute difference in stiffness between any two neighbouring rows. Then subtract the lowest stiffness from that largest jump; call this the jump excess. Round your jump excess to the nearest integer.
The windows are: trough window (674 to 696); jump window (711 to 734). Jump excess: -128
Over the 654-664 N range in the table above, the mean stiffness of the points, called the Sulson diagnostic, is 153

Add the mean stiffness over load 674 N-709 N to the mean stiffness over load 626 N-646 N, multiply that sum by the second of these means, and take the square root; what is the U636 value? 210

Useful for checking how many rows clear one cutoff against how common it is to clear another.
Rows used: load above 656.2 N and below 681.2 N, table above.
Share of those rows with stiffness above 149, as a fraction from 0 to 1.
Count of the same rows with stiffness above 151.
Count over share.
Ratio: 7.14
